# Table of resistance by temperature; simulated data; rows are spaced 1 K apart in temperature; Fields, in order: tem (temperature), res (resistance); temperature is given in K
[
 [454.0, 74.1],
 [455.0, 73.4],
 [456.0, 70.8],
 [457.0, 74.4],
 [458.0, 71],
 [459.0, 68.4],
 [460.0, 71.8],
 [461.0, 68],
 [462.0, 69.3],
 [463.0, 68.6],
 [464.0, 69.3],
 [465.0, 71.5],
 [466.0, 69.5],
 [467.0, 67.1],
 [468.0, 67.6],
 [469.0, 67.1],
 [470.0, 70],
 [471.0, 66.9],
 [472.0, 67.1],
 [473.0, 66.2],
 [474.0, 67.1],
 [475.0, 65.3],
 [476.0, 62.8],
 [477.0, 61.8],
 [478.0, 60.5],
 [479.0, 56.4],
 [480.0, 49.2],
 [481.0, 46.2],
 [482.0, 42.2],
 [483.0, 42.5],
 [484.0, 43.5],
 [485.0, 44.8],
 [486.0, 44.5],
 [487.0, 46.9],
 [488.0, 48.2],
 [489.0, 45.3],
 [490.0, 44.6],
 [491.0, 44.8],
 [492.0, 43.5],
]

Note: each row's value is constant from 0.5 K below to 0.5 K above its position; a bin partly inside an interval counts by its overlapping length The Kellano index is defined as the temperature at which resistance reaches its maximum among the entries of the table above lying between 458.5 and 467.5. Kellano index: 460.0 K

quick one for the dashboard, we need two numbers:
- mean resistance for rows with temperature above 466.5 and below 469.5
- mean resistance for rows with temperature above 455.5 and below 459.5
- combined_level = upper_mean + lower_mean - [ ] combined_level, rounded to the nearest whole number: 138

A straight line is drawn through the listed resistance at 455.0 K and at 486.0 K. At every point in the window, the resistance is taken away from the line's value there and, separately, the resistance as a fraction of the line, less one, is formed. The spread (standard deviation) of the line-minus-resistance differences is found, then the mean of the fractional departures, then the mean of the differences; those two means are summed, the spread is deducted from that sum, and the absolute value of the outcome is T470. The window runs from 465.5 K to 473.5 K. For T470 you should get 10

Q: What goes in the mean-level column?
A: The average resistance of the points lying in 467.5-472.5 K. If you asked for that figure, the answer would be 67.7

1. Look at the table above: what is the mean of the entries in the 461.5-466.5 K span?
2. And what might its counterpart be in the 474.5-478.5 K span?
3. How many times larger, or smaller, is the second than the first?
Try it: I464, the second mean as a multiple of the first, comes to 0.90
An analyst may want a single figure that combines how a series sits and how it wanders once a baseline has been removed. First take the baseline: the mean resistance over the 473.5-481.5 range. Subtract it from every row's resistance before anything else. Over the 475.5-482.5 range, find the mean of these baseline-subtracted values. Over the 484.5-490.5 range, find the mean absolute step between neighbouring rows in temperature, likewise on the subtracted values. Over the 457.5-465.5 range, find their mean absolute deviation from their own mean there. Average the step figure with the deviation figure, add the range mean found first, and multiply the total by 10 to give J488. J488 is -31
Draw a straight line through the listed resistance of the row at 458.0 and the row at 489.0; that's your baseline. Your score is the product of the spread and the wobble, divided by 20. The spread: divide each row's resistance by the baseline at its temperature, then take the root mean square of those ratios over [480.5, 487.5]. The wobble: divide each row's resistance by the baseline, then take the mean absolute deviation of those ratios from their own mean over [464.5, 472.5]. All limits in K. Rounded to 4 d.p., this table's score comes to 0.0011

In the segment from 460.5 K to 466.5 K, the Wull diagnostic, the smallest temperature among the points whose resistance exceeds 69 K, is 462.0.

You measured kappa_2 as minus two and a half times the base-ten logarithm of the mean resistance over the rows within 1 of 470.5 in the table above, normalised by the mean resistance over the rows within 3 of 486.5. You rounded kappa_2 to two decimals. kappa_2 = -0.44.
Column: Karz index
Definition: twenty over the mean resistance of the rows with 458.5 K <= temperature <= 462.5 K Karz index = 0.29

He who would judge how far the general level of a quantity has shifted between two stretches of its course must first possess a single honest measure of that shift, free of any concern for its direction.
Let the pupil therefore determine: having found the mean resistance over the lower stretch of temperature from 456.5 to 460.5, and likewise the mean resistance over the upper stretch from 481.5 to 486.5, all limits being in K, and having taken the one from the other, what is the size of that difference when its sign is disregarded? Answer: 28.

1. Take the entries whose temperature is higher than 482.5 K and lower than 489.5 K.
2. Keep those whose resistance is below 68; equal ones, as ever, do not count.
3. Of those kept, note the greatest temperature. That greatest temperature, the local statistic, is 489.0 K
